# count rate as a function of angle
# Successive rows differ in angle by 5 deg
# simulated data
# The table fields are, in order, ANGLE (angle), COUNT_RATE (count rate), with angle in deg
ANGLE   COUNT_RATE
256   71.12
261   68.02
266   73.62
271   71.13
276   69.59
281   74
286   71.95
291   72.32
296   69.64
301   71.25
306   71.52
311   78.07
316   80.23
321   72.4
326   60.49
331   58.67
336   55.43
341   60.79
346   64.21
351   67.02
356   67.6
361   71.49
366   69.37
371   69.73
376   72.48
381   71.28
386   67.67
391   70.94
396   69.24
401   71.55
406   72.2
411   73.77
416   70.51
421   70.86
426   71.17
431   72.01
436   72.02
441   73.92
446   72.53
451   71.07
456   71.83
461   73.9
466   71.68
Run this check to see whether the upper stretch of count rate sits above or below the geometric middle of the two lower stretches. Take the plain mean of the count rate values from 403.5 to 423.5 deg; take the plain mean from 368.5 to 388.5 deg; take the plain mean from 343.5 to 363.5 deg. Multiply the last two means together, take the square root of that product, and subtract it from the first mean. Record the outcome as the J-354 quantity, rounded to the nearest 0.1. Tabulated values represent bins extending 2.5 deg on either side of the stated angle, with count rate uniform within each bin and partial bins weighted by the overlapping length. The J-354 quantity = 2.9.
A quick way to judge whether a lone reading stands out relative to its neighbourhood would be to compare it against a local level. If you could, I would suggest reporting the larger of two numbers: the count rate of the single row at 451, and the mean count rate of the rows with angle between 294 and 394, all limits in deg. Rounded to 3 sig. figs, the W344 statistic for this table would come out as 71.1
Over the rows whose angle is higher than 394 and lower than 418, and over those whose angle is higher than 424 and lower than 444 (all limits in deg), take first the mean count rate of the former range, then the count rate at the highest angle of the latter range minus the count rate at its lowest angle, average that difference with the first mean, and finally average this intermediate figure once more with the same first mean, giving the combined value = 54.3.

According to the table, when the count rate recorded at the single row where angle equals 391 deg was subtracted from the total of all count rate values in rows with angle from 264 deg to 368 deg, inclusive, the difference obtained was 1380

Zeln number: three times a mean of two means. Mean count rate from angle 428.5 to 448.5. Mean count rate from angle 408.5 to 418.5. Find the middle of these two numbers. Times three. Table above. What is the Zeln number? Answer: 217.1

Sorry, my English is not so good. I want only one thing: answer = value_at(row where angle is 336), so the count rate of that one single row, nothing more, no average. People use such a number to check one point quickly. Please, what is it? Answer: 55.43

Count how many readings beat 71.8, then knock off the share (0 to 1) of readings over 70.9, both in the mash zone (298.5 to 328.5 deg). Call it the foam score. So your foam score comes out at 2.17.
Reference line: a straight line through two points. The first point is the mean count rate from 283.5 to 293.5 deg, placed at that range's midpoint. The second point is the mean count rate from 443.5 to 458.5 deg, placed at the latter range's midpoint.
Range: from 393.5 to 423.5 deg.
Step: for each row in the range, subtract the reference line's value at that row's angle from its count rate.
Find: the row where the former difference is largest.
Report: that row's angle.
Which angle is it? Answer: 411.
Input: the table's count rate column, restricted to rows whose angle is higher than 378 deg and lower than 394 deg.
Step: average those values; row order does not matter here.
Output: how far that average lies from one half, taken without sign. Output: 69.5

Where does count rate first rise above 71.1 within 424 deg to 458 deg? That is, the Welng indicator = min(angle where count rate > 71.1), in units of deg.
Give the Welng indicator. 426 deg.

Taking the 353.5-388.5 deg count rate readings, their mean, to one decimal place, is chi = 69.9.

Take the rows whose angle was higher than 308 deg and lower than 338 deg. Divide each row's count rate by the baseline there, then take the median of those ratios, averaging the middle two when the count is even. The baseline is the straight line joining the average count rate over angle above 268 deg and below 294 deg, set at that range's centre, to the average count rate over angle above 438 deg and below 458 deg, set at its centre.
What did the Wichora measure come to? 0.924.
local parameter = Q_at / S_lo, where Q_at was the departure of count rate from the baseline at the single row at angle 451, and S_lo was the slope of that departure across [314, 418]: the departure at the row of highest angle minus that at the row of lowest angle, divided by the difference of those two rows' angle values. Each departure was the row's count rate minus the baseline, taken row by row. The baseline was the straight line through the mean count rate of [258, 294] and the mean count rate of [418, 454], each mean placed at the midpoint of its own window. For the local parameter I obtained 9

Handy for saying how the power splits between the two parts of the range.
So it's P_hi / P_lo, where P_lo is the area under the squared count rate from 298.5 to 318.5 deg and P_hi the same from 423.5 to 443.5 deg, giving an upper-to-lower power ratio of 0.92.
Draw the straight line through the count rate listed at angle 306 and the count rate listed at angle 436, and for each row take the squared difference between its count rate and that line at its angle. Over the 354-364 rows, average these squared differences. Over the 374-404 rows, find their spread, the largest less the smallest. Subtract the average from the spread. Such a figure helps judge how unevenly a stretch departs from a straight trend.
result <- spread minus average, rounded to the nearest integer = 9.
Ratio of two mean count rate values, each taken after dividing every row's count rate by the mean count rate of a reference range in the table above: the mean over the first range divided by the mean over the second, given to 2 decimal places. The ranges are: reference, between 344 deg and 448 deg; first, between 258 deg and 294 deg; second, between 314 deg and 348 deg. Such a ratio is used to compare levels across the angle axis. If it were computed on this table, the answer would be 1.11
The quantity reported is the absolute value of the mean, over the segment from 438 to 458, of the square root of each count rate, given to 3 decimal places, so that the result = 8.505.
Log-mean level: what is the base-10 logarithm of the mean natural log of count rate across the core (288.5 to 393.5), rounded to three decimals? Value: 0.626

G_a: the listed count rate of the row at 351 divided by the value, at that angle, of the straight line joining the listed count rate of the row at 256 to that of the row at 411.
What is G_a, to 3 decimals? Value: 0.921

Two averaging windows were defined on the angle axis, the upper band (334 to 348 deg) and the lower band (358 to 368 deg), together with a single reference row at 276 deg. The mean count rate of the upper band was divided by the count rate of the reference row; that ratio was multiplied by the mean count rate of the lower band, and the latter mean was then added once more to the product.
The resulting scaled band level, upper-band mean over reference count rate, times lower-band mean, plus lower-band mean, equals 131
